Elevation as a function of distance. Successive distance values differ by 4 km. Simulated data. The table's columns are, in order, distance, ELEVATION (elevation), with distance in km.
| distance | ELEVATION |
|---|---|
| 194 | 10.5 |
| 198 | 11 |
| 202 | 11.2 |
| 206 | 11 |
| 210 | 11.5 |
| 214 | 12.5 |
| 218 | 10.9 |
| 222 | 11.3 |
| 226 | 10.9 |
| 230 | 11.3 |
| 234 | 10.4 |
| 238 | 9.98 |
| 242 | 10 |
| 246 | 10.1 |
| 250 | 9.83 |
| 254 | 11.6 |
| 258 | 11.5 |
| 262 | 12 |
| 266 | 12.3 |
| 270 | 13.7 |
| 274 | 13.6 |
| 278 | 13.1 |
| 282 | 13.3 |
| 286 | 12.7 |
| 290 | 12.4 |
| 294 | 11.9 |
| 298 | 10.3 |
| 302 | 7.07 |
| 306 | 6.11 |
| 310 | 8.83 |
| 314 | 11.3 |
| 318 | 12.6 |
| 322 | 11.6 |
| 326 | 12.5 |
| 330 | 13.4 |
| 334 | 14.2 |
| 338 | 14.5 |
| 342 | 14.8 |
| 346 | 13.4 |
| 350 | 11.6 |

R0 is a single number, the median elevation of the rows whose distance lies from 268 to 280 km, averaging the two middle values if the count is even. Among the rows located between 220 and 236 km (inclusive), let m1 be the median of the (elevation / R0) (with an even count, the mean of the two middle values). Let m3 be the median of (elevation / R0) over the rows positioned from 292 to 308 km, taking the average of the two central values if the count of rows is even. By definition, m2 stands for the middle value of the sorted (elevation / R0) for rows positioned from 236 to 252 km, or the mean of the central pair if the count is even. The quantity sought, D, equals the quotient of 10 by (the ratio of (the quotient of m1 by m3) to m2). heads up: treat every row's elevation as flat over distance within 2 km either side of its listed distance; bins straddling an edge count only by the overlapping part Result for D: 5.7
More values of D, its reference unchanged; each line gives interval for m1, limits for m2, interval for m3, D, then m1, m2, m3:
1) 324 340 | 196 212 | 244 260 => 6.4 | 1.01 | 0.816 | 0.79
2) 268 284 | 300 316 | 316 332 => 5.5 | 0.99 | 0.585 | 0.92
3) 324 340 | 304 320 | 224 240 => 5.7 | 1.01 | 0.740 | 0.78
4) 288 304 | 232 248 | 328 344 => 9.6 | 0.82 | 0.739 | 1.06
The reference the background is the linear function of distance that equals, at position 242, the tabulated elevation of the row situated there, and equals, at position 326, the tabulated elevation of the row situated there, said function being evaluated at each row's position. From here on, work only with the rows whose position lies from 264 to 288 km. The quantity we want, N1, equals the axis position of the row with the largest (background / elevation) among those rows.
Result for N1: 286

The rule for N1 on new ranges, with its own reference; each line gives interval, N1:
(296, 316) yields 306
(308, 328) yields 310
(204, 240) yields 238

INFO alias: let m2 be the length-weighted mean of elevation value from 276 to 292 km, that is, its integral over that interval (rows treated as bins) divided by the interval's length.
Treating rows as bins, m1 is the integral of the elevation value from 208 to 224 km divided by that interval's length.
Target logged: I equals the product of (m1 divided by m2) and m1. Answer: 10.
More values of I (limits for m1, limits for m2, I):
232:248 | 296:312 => 13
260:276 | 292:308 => 19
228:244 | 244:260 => 10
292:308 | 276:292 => 6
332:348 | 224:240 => 19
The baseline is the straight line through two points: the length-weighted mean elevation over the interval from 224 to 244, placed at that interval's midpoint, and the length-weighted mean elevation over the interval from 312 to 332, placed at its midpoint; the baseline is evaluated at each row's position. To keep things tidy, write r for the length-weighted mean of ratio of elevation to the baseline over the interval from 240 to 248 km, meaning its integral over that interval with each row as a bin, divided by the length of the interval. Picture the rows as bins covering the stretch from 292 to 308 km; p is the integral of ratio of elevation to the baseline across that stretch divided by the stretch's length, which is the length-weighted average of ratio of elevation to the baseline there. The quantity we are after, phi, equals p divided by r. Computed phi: 0.8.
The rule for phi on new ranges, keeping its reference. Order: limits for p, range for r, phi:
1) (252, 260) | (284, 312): 1.3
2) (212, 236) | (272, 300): 1.0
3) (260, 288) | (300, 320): 1.5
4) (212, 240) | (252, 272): 1.0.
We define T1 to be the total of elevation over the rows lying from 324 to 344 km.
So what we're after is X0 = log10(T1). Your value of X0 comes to 1.84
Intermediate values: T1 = 69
